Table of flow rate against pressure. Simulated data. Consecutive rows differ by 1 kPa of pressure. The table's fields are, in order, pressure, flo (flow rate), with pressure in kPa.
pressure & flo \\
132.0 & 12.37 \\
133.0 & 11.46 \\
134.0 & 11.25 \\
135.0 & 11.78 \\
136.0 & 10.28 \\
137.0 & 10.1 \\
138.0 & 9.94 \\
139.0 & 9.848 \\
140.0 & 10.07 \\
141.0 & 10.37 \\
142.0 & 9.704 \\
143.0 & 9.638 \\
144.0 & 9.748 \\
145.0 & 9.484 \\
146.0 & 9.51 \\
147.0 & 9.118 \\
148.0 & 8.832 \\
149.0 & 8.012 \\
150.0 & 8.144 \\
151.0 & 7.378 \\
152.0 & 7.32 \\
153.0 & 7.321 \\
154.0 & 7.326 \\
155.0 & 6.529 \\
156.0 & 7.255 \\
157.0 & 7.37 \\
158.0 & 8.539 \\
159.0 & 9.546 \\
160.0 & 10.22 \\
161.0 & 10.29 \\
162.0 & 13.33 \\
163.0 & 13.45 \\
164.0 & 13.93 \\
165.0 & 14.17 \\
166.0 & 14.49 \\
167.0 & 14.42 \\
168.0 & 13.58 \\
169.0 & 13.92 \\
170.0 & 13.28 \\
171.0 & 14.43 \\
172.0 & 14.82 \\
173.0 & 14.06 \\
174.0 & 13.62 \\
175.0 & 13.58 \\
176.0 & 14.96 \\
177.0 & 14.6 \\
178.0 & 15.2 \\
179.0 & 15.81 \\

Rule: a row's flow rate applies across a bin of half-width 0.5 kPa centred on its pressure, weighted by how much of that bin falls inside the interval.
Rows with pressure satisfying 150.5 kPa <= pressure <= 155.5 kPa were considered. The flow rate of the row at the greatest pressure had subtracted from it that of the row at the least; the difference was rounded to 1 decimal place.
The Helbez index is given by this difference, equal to -0.8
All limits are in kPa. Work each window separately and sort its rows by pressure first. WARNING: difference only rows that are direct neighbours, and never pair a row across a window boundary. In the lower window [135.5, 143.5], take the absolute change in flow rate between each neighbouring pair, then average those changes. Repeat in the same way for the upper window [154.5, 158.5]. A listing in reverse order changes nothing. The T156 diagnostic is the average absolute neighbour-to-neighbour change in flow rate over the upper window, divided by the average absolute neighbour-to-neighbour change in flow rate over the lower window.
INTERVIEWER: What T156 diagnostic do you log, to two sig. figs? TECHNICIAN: 2.8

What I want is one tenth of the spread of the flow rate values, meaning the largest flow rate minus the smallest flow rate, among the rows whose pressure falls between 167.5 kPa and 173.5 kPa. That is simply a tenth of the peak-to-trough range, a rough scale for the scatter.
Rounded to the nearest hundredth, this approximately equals 0.15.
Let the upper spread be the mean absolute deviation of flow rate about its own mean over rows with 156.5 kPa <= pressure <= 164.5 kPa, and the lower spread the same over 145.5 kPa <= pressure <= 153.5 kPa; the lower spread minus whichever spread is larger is -1.34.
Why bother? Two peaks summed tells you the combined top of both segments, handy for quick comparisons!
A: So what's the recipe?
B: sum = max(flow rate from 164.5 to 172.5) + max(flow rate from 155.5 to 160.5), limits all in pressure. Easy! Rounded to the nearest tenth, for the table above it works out 25.0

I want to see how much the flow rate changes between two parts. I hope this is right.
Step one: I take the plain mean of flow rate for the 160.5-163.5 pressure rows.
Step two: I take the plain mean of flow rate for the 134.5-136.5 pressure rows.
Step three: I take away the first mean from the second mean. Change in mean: -1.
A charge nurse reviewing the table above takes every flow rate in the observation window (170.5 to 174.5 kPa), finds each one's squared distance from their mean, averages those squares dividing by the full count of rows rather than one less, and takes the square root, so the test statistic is 0.44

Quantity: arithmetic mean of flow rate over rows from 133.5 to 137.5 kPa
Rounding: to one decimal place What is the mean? 10.9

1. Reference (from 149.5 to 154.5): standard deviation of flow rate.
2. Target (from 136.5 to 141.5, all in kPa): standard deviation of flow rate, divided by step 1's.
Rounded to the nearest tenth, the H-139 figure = 0.5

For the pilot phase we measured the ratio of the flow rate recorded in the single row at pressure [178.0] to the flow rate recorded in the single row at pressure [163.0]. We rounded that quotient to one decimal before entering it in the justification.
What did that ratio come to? 1.1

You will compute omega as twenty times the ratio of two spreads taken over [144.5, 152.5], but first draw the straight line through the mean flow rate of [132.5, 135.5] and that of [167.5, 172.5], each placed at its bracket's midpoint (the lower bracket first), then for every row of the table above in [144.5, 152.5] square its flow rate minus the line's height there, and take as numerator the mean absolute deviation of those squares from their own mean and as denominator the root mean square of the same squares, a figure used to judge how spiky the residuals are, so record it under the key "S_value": 7.7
